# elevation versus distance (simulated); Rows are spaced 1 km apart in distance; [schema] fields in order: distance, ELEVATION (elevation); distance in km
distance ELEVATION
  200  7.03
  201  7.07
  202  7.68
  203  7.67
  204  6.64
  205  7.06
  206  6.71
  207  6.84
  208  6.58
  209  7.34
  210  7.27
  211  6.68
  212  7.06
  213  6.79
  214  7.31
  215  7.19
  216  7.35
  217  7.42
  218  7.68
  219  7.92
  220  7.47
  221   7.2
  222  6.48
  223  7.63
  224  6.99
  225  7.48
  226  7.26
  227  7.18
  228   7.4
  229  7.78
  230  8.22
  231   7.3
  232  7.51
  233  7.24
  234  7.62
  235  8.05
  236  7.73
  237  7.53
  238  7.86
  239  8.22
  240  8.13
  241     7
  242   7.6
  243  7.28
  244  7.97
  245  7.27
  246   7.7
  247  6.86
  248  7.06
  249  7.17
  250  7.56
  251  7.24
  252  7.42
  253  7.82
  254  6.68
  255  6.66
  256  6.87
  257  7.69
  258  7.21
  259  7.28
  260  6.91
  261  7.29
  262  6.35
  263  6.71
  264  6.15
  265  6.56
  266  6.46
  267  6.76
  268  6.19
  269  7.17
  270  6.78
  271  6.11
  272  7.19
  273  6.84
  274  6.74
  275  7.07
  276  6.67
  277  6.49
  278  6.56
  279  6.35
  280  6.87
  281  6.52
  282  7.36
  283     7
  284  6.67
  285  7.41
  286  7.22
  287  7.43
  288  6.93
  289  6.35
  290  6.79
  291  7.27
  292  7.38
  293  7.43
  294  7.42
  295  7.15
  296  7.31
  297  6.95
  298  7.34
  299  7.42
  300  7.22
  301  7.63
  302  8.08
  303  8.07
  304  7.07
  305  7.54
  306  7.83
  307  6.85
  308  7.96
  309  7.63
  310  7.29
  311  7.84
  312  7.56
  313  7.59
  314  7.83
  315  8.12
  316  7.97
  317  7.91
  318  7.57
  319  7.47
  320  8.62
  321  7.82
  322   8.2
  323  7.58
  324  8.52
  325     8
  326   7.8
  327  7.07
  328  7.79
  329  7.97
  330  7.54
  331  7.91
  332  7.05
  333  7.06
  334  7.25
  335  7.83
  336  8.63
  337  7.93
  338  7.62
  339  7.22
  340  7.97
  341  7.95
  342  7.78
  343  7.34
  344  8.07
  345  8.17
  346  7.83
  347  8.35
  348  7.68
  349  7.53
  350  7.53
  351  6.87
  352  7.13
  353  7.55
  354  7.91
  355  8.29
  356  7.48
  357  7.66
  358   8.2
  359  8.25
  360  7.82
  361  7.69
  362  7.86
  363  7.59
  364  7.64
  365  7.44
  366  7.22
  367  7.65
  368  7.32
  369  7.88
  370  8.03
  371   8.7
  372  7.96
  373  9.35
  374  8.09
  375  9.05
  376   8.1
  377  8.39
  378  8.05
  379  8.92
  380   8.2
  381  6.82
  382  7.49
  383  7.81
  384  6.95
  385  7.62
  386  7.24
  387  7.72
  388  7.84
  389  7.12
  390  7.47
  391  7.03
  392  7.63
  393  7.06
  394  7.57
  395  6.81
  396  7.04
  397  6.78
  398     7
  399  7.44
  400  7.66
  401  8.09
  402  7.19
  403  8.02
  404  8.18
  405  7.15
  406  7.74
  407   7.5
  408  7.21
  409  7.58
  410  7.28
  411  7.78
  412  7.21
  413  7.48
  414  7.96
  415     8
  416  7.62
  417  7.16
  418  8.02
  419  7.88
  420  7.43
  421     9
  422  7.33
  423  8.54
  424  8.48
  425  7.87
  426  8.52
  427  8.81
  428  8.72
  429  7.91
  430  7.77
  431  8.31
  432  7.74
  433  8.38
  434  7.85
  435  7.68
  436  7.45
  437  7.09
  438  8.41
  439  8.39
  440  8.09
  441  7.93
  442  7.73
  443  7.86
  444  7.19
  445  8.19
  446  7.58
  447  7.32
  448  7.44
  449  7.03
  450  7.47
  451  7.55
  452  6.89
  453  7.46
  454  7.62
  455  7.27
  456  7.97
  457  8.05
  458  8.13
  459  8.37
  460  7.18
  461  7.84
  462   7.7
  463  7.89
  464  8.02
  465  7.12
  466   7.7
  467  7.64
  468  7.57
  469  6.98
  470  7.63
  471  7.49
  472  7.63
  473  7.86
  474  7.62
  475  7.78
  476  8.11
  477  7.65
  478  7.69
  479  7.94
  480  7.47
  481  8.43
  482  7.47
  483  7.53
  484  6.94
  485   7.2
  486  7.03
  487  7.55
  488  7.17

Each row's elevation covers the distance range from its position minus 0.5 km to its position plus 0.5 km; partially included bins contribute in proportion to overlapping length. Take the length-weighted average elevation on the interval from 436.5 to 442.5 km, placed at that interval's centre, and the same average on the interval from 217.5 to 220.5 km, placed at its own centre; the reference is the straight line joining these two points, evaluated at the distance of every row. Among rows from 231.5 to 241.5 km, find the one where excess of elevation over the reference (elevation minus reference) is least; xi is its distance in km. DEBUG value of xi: 241 km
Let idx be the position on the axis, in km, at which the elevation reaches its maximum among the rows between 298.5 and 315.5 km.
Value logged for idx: 315 km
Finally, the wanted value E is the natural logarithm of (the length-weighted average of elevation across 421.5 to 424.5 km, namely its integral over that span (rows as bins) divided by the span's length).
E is 2.09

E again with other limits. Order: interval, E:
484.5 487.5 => 1.98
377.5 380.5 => 2.13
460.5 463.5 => 2.06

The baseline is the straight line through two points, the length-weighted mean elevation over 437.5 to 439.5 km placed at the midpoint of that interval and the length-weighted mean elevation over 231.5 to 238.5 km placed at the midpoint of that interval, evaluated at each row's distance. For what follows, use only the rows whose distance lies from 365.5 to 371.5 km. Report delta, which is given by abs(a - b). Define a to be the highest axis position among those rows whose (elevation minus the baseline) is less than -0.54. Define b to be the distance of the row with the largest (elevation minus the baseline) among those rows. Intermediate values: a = 368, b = 371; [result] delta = 3 km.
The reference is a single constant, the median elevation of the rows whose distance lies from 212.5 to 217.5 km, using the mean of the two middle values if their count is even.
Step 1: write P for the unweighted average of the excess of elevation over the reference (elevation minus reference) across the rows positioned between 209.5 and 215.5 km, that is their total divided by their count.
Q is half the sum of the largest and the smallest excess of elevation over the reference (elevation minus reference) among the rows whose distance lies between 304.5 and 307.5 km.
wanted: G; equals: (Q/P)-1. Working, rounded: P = -0.3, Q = 0.0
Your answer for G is -1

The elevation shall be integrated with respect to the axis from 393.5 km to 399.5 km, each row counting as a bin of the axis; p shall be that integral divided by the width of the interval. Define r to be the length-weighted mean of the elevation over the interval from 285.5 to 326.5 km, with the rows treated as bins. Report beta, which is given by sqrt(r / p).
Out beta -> 1.03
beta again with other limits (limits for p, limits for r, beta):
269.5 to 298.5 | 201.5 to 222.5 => 1.01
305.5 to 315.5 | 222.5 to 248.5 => 0.99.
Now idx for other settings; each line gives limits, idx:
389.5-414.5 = 404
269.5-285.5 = 285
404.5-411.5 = 411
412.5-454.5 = 421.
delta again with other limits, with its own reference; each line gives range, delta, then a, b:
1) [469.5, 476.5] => 1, 475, 476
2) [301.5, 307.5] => 5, 307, 302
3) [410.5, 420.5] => 2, 420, 418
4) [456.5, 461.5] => 2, 461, 459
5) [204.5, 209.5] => 1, 208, 209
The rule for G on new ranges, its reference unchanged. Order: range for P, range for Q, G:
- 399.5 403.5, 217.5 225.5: -1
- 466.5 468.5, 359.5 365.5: 0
